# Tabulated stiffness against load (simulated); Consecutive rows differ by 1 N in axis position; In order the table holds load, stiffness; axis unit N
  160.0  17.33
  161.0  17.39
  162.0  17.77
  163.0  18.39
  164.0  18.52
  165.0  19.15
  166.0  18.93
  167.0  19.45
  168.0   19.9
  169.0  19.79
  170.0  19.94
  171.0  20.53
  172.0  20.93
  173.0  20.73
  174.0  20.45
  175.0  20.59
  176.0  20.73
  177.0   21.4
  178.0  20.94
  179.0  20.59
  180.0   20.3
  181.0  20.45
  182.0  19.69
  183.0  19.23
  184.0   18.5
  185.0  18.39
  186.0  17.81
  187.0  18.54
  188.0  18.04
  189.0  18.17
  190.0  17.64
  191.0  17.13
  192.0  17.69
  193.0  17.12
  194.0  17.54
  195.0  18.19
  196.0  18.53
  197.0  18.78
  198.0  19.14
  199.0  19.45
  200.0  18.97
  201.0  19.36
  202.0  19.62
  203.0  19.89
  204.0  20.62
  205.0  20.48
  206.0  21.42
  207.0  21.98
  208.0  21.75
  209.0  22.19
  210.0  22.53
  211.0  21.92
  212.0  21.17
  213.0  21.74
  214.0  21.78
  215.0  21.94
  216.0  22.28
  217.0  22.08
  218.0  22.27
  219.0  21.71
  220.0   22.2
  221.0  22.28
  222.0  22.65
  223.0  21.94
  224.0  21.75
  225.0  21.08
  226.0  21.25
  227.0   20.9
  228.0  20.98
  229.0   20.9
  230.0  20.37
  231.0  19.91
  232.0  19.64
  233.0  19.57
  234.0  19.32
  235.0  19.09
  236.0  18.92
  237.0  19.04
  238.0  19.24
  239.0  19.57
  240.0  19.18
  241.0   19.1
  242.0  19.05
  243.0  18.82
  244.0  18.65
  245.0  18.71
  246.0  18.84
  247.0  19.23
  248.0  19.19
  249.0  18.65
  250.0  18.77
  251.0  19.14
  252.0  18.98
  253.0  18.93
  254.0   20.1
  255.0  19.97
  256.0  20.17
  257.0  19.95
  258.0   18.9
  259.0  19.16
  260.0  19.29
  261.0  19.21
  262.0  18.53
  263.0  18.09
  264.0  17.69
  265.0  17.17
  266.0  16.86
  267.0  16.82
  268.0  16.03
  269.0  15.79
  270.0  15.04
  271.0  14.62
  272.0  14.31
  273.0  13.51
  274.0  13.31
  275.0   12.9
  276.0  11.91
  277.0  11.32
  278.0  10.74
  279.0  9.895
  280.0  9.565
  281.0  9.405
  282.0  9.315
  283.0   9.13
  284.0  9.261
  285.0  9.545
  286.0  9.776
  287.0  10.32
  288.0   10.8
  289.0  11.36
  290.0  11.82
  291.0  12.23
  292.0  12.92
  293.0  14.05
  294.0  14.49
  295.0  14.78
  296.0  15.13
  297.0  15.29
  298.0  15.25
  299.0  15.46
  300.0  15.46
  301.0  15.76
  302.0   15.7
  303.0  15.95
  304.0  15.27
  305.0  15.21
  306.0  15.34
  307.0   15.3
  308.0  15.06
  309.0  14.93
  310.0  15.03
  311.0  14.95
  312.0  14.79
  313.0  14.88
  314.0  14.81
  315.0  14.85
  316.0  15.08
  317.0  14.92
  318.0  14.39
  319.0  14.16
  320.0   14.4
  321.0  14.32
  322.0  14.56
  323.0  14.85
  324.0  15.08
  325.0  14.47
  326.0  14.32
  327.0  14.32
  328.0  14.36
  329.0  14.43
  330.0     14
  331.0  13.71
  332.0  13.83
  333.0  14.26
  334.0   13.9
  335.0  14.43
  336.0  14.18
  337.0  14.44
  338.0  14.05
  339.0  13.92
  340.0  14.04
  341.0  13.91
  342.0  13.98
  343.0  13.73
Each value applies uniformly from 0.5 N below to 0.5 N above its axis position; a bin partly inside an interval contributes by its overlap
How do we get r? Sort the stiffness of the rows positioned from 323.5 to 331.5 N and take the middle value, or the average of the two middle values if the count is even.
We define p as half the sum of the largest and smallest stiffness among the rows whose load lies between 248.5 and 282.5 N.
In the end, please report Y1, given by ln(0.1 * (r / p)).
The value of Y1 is -2.33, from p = 15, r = 14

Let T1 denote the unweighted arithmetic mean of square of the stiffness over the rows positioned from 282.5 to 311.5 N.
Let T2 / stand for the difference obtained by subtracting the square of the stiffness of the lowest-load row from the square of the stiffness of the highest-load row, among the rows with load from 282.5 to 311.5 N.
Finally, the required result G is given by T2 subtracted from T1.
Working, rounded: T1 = 191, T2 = 140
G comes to 51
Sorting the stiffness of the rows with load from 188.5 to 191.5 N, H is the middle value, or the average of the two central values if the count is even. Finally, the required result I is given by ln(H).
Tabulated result 2.87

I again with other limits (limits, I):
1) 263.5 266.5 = 2.84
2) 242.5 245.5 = 2.93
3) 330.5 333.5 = 2.63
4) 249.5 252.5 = 2.94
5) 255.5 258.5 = 2.99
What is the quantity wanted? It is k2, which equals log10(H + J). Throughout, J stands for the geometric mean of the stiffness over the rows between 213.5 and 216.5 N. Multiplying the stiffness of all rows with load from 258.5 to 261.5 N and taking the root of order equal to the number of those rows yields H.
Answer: 1.62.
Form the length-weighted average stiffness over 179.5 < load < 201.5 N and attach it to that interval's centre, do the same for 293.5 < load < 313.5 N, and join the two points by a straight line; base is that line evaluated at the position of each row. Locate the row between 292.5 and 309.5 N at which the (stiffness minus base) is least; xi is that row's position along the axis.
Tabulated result 293.0 N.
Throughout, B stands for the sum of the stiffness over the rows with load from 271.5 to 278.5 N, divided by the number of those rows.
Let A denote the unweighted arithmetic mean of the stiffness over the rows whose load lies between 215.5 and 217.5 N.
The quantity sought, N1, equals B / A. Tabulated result 0.57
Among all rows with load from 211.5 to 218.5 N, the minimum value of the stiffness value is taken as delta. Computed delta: 21.17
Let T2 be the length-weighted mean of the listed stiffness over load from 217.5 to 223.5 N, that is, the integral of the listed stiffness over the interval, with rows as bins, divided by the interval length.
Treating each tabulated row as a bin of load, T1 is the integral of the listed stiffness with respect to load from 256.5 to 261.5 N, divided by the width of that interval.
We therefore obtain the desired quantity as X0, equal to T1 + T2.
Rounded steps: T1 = 19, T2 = 22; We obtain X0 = 41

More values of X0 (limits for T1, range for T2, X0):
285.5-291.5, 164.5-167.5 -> 30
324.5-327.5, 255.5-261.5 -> 34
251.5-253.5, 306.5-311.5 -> 34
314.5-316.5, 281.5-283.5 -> 24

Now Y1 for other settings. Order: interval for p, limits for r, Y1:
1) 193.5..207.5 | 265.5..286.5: -2.81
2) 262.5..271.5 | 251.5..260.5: -2.14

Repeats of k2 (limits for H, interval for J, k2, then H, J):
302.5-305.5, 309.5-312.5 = 1.48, 15.5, 14.9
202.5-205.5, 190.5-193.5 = 1.58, 20.3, 17.3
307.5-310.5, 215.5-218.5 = 1.57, 15.0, 22.2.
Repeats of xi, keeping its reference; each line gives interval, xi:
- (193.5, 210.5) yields 194.0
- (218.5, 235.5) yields 235.0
